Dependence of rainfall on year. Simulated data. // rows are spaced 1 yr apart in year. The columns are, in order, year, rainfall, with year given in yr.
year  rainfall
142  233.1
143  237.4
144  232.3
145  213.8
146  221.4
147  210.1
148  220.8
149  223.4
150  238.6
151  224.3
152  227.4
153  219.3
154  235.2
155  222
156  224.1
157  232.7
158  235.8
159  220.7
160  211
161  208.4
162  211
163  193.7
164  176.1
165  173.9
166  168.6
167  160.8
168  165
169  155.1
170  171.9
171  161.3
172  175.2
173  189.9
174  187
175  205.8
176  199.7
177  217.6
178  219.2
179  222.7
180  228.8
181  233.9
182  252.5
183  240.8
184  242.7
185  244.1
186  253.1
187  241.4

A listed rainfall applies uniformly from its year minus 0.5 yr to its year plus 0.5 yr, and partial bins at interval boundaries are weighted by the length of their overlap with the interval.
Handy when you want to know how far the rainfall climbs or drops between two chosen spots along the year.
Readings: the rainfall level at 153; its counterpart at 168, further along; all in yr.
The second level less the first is -54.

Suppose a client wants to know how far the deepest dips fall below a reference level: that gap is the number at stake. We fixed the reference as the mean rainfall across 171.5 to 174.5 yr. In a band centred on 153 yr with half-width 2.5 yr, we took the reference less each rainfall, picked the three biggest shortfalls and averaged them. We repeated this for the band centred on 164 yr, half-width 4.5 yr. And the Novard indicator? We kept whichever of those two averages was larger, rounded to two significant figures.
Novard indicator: 19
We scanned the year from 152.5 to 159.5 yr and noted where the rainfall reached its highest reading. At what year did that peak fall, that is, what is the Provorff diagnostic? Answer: 158 yr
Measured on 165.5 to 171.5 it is 170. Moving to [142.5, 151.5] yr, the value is 150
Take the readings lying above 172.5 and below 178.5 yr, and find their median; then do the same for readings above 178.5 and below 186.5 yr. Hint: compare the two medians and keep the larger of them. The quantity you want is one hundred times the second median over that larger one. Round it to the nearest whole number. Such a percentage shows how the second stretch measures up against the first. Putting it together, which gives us 100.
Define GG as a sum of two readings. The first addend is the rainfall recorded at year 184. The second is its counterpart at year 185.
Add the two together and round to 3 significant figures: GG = 487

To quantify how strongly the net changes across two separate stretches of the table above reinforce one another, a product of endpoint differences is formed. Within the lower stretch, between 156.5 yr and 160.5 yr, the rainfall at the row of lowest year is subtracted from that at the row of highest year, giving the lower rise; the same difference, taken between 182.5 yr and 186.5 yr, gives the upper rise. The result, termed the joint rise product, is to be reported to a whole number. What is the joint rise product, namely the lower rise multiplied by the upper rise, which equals -267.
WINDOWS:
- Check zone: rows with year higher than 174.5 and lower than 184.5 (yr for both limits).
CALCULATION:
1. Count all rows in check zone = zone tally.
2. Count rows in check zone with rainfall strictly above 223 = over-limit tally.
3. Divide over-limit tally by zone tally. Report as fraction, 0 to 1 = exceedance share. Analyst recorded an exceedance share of 0.50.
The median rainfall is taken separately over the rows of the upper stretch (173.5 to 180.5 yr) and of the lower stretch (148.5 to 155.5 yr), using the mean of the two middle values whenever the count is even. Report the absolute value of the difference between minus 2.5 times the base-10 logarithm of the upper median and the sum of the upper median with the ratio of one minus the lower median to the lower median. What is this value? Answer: 222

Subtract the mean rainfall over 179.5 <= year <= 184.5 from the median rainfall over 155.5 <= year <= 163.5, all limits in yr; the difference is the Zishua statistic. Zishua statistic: -24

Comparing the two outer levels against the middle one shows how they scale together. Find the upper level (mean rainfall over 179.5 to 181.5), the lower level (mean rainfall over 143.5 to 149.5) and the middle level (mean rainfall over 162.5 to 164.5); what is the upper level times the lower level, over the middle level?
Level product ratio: 276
